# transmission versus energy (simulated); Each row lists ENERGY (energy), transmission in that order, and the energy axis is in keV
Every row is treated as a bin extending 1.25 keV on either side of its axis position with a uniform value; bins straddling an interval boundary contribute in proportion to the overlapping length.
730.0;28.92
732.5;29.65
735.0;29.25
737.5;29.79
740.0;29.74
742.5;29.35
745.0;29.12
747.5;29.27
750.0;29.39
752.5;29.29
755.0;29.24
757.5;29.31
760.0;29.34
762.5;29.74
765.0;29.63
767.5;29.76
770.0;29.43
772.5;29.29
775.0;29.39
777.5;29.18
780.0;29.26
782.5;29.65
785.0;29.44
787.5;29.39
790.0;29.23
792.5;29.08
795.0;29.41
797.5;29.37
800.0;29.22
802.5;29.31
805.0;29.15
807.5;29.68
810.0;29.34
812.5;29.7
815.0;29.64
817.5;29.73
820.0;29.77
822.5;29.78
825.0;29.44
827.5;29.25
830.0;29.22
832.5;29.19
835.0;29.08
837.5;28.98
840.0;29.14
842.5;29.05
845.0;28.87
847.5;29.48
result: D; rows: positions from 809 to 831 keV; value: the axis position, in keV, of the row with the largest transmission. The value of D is 822.5 keV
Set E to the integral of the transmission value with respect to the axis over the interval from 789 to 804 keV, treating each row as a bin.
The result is 439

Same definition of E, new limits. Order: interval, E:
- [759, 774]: 443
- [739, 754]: 440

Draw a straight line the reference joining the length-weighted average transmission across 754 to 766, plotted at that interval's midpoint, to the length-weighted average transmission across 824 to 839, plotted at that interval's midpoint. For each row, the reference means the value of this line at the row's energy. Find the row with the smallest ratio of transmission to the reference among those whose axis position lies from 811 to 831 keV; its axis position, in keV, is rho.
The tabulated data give 830.0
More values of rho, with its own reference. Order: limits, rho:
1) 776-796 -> 792.5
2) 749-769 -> 755.0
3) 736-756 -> 745.0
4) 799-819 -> 805.0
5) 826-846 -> 845.0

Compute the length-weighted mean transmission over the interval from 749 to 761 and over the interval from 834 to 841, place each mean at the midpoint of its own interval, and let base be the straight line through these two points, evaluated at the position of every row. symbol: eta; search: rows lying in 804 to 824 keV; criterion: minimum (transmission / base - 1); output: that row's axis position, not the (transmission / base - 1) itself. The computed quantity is 805.0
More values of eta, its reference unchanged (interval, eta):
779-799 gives 792.5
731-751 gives 745.0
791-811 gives 792.5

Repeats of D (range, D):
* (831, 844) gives 832.5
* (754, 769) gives 767.5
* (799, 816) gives 812.5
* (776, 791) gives 782.5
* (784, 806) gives 785.0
